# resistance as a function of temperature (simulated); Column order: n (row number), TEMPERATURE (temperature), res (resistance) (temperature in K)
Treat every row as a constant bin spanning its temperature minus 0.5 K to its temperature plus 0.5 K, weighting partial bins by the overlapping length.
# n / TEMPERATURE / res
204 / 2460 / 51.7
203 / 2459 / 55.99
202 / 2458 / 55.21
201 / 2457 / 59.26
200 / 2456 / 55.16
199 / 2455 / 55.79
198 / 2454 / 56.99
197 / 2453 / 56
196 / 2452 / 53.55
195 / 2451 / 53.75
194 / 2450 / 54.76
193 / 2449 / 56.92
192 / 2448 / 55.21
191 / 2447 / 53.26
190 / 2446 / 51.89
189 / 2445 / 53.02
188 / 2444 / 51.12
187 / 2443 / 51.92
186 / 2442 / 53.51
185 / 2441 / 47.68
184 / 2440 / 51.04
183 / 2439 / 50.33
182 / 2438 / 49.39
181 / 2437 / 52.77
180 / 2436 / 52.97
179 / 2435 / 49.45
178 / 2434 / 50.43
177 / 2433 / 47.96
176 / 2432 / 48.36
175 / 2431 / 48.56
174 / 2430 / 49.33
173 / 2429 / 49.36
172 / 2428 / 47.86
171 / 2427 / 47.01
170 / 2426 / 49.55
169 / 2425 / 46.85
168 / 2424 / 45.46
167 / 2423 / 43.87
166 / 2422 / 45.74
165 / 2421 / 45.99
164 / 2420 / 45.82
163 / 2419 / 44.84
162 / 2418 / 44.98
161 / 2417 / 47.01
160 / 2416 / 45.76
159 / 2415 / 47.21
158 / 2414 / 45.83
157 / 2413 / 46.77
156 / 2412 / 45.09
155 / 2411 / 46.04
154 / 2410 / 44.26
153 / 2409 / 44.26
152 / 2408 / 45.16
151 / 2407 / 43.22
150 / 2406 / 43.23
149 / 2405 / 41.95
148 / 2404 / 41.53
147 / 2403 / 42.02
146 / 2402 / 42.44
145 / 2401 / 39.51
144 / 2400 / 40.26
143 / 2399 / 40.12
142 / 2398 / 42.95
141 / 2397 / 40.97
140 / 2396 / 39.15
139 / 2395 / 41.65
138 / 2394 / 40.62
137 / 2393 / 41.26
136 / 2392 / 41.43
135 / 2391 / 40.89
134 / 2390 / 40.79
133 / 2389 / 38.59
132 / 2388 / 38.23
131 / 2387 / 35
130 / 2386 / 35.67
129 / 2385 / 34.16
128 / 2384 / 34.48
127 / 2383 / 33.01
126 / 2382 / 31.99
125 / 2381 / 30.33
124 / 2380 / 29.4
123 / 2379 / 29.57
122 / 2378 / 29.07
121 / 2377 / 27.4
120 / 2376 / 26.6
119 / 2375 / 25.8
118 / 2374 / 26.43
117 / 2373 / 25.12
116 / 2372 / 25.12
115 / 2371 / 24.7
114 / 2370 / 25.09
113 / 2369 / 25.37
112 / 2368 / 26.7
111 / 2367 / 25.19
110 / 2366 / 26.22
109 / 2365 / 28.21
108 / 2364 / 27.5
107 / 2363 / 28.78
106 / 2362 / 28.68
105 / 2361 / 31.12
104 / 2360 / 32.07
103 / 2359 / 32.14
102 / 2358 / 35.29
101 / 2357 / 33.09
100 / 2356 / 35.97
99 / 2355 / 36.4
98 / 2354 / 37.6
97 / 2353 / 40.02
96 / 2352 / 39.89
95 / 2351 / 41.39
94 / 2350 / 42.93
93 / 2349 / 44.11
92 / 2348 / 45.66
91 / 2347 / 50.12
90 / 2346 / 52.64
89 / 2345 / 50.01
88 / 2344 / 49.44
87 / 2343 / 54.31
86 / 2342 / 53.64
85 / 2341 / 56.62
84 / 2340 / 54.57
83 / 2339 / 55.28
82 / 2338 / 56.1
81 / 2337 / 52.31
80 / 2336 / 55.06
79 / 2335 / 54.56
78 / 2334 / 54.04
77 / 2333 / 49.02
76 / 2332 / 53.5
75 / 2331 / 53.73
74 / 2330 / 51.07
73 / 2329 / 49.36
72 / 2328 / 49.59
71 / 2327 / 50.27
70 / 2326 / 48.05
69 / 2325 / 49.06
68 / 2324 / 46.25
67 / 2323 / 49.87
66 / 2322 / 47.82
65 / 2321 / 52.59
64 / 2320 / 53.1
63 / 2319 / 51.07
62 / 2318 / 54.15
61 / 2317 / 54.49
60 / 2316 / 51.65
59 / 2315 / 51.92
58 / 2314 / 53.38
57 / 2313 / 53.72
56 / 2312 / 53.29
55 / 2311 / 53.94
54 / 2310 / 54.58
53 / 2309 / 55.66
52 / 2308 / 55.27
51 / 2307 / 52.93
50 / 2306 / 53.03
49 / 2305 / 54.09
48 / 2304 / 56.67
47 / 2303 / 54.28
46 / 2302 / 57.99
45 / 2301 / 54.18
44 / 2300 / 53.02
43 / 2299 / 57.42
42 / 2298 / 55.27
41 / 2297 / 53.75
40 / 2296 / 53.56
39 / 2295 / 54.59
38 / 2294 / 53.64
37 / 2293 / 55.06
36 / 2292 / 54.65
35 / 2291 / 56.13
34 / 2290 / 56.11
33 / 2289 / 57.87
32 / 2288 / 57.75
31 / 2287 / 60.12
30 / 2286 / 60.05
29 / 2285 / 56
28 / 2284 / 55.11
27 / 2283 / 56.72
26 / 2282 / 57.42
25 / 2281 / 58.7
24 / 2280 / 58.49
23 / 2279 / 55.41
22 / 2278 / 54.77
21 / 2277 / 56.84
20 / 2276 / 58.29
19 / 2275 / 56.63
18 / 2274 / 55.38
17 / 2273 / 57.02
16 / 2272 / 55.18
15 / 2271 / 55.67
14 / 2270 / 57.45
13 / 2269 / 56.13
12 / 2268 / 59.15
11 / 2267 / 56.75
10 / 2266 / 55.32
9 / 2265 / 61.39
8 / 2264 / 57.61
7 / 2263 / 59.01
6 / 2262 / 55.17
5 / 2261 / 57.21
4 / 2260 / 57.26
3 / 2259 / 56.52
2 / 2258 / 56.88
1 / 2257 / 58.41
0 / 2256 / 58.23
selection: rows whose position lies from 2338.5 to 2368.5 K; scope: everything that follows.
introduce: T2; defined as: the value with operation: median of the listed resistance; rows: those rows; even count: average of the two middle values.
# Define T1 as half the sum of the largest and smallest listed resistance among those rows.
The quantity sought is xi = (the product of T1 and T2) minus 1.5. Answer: 1583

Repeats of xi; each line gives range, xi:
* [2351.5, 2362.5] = 1211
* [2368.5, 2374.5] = 641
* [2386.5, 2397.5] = 1562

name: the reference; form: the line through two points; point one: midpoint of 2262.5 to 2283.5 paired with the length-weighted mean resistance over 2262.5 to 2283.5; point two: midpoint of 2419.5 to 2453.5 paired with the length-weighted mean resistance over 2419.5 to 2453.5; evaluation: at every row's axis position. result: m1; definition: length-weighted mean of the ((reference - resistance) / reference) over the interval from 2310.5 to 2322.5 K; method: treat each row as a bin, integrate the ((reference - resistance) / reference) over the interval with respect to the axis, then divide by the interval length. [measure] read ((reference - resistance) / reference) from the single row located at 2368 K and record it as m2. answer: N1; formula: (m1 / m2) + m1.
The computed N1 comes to 0.15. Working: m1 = 0.049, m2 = 0.50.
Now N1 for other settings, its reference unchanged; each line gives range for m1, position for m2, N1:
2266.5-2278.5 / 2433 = 0.20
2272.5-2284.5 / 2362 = 0.01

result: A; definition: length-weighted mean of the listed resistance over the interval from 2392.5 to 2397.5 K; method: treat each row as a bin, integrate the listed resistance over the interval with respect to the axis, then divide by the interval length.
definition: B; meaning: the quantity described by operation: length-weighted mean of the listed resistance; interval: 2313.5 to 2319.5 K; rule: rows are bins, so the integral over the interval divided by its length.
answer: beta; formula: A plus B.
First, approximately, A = 41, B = 53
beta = 94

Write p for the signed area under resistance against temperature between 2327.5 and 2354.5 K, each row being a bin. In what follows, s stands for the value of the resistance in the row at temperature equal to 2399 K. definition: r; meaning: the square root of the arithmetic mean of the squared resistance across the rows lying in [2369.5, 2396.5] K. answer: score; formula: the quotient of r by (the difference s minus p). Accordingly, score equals -0.026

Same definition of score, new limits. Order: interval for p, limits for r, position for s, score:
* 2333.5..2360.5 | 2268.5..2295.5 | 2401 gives -0.047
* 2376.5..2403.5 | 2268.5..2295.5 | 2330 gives -0.060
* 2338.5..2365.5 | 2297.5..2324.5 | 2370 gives -0.049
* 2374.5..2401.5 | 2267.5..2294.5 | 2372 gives -0.060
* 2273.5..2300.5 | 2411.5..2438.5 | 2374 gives -0.032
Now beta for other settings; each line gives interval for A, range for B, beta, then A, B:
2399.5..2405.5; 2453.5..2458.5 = 98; 41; 56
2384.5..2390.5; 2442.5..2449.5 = 90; 37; 53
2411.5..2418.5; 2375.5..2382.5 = 75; 46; 29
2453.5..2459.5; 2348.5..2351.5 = 99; 56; 43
